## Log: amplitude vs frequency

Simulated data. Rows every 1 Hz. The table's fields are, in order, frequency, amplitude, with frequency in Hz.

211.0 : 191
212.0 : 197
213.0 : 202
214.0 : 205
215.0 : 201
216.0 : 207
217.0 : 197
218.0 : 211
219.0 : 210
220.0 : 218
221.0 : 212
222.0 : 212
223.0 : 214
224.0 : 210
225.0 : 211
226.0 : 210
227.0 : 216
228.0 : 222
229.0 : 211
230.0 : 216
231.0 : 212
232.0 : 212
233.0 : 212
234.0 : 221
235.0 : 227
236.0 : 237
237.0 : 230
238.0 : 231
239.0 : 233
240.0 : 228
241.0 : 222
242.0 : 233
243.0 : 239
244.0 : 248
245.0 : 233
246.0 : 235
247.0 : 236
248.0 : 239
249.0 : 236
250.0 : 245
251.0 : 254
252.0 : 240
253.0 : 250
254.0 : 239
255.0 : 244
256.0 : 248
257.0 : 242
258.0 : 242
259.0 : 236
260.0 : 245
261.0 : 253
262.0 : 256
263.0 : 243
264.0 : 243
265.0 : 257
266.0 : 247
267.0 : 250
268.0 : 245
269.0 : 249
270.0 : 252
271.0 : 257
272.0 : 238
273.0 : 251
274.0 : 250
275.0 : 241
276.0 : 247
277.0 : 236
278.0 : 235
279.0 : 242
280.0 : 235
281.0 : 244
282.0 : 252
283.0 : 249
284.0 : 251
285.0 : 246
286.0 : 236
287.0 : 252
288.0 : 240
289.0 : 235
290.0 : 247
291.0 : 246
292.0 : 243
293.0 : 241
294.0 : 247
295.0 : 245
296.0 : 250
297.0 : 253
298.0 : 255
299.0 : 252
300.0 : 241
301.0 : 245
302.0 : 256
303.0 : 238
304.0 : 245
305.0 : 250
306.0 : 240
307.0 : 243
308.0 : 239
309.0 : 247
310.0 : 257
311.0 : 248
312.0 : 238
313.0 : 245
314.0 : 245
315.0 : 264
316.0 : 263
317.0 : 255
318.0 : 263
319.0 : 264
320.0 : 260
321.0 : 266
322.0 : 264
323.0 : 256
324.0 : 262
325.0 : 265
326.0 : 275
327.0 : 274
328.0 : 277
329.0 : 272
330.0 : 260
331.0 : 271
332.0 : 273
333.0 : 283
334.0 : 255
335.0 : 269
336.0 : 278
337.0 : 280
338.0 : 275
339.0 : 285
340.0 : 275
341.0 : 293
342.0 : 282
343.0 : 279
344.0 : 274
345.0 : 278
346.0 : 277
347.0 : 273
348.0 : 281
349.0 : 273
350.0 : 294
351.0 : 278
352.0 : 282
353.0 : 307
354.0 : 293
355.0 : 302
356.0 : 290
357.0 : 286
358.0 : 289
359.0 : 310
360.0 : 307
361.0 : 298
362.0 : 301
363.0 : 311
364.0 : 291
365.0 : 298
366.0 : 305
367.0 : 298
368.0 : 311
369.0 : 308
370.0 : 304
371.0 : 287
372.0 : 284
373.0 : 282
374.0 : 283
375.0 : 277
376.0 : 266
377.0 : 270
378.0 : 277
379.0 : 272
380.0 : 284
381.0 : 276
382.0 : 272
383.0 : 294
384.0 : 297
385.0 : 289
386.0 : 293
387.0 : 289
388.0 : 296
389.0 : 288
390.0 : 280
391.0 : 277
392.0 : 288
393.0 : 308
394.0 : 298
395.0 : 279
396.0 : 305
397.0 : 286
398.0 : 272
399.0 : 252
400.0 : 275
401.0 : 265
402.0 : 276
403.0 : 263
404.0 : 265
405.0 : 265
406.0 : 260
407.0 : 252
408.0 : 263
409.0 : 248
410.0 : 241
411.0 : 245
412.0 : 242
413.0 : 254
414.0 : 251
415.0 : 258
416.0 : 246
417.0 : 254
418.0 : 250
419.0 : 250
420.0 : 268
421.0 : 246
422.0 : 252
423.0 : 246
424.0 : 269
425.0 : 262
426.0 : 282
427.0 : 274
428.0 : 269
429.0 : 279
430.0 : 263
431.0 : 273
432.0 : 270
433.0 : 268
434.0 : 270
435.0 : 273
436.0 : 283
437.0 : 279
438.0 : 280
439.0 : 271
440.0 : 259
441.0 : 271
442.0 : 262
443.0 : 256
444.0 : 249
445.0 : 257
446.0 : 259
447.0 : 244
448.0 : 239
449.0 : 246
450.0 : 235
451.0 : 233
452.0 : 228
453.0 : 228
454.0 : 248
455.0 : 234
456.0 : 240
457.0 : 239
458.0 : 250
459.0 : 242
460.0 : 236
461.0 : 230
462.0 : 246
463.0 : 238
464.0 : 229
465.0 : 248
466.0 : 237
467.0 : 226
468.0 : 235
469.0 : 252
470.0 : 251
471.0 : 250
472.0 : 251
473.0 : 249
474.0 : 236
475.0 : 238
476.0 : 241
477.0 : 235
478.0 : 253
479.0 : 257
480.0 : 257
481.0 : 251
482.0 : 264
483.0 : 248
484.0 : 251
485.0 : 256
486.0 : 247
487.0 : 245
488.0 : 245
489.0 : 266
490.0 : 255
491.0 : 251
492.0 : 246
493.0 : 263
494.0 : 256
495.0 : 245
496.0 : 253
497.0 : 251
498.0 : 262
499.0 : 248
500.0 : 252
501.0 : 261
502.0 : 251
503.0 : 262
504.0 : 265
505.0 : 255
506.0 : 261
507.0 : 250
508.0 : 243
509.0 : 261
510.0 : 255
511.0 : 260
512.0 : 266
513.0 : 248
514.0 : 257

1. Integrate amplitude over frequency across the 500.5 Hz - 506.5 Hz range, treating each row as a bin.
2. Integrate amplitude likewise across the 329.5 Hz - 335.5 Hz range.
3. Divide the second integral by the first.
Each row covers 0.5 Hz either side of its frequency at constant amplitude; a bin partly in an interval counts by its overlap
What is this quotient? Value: 1.04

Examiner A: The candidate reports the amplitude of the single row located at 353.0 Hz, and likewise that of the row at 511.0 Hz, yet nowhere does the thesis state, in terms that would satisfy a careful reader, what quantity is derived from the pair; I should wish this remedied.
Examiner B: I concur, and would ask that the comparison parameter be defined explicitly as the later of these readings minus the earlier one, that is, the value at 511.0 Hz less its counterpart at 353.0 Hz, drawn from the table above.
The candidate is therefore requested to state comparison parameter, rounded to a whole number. -47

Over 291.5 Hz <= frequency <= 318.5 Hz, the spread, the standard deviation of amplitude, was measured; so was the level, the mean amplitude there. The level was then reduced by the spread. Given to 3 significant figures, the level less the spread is 241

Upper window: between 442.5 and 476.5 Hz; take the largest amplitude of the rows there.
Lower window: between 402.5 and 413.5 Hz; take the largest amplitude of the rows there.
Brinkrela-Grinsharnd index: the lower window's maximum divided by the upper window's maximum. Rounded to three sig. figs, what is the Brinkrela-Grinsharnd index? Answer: 1.02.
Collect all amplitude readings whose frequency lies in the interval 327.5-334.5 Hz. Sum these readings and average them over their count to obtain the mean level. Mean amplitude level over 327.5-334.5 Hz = 270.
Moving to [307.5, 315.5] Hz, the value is 248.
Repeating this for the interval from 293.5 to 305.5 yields 248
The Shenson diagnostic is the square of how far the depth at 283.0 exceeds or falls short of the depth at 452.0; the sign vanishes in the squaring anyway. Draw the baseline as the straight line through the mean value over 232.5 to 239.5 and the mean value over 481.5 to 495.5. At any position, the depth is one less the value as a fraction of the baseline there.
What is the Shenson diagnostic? 0.025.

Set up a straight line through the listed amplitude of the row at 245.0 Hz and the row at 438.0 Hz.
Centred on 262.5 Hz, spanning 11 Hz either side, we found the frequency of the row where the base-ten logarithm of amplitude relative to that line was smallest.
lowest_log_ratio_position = 272.0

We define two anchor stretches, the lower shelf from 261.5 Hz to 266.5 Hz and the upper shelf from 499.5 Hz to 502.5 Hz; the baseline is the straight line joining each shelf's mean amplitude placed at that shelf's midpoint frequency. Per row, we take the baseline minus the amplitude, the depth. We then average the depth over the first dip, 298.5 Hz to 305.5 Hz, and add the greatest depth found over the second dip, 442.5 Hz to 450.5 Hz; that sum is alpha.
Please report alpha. 22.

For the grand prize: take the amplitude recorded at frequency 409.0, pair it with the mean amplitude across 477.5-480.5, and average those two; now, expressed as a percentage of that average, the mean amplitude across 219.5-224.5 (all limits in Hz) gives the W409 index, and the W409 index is 85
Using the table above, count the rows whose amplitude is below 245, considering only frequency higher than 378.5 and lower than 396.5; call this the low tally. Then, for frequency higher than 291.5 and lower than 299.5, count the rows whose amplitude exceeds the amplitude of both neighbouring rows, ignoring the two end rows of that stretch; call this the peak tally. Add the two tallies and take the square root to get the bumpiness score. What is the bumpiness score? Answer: 1.4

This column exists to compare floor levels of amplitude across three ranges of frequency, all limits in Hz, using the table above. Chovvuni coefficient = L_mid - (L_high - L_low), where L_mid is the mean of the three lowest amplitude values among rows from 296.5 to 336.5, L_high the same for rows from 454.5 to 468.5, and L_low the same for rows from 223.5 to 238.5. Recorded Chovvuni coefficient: 220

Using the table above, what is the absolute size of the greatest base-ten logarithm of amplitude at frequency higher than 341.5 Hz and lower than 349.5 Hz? 2.45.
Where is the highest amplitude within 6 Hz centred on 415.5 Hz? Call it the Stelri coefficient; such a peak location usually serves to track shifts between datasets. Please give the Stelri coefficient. 415.0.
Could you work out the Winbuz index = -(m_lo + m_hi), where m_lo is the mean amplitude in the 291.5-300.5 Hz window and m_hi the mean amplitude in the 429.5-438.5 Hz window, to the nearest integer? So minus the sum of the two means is -521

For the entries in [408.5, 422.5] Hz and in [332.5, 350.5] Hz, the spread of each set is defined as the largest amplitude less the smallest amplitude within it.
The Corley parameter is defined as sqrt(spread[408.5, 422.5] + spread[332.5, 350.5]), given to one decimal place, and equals 8.1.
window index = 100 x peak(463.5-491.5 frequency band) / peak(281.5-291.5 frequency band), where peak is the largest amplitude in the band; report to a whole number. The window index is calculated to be 106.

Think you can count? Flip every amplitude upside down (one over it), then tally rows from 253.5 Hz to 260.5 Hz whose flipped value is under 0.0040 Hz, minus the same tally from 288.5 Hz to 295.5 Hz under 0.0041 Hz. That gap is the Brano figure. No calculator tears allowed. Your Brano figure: -4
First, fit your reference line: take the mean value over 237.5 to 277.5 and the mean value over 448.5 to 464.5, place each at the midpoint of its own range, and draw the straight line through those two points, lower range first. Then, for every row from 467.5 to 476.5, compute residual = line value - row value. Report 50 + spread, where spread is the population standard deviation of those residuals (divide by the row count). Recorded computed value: 56.7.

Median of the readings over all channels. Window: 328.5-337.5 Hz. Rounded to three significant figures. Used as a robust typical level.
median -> 272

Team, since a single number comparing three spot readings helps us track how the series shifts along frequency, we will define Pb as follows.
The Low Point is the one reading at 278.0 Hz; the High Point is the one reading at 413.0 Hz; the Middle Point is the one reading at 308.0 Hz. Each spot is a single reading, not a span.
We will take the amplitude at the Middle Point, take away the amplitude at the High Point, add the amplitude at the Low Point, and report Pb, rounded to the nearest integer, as 220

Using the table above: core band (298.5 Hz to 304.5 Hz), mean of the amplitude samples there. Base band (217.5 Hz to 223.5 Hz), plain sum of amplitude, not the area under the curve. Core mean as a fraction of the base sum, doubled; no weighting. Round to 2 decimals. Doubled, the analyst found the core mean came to 0.39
